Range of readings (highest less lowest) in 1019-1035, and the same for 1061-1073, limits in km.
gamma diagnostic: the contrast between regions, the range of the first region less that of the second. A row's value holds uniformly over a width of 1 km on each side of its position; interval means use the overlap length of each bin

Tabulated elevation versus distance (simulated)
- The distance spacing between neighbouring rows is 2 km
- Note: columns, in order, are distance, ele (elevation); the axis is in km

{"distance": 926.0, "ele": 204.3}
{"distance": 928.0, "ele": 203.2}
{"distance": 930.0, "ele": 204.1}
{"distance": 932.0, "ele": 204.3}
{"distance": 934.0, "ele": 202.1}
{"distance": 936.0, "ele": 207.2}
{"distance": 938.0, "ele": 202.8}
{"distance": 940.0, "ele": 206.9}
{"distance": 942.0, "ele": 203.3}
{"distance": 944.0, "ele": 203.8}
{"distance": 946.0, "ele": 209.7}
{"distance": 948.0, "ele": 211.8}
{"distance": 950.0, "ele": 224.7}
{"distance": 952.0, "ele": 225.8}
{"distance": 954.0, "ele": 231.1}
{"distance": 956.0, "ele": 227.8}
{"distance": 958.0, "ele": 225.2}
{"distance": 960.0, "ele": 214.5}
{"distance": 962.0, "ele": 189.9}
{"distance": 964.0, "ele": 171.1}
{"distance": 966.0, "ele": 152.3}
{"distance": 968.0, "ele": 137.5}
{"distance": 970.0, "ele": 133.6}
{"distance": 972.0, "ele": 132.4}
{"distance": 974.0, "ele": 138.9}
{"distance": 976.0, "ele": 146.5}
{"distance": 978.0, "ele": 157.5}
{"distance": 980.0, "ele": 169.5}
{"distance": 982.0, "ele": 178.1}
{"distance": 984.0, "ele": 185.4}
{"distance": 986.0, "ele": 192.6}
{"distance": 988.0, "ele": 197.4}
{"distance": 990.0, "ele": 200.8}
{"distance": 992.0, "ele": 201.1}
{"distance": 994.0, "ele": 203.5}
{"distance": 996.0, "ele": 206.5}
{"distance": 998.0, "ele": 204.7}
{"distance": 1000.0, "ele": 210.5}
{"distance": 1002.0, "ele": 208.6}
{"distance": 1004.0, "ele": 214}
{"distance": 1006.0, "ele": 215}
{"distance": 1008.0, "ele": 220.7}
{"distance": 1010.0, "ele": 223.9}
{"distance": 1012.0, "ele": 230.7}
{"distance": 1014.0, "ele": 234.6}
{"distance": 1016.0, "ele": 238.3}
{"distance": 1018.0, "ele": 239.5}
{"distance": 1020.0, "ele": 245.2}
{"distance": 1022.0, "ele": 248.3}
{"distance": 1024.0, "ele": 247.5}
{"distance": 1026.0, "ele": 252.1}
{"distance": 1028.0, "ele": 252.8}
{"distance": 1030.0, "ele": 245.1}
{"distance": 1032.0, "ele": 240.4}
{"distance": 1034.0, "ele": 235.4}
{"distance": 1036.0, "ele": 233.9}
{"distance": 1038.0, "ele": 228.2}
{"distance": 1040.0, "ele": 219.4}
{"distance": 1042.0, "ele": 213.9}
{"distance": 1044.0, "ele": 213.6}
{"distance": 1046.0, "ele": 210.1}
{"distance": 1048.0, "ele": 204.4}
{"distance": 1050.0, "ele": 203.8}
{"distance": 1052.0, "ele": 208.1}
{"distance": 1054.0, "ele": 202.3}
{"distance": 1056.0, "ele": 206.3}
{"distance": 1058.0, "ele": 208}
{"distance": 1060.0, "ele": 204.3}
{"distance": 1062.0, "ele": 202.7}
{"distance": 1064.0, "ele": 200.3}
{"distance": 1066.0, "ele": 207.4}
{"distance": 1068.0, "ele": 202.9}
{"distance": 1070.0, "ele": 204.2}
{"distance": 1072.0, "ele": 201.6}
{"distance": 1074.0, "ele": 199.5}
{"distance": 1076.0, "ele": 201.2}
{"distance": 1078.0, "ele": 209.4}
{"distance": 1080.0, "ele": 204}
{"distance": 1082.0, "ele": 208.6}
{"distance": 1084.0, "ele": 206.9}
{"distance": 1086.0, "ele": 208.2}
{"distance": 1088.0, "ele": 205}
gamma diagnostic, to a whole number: 10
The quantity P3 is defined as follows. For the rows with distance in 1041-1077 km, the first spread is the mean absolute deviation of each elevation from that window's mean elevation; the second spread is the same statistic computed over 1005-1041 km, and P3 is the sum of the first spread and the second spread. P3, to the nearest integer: 13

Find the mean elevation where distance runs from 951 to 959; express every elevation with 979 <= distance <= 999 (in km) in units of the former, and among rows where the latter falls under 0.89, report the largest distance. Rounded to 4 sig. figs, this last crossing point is 992.0 km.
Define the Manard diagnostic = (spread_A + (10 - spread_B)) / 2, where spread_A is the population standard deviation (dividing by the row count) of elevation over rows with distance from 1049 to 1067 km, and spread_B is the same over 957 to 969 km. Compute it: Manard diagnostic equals -9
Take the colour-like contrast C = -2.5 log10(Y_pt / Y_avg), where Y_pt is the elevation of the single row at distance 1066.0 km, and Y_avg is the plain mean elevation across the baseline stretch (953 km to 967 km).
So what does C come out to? -0.030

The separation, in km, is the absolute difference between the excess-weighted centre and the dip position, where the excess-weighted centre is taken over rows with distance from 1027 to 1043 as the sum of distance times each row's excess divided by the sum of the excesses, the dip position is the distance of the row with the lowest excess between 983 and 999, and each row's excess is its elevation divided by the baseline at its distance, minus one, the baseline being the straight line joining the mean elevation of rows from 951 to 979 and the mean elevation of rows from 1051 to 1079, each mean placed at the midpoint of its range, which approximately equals 49.4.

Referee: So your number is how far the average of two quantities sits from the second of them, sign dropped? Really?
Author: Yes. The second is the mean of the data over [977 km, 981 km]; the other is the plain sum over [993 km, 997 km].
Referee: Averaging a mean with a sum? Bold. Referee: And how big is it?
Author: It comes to 123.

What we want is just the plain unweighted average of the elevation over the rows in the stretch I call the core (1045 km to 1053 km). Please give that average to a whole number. 207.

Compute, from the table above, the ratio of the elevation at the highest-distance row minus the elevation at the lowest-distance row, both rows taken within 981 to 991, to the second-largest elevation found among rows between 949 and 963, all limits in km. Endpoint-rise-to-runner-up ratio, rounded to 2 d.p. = 0.10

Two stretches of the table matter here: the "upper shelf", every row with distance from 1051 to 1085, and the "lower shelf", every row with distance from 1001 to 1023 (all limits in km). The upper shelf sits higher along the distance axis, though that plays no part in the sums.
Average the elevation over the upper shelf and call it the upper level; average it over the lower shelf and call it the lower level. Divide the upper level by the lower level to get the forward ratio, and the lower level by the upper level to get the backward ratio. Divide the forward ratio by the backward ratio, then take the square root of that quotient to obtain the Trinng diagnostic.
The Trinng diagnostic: 0.89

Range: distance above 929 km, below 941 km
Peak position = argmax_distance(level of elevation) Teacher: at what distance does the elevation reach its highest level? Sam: 936.0 km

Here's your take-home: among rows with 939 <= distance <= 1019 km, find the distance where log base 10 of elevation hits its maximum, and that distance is 1018.0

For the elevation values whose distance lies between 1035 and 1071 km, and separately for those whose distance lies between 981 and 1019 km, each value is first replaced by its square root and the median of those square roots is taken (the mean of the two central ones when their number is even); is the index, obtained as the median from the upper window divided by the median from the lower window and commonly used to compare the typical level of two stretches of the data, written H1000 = 1.00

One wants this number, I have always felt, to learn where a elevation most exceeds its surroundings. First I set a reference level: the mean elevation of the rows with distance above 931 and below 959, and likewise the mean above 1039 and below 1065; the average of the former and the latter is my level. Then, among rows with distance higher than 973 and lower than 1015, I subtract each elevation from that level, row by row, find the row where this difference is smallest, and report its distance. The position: 1014.0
